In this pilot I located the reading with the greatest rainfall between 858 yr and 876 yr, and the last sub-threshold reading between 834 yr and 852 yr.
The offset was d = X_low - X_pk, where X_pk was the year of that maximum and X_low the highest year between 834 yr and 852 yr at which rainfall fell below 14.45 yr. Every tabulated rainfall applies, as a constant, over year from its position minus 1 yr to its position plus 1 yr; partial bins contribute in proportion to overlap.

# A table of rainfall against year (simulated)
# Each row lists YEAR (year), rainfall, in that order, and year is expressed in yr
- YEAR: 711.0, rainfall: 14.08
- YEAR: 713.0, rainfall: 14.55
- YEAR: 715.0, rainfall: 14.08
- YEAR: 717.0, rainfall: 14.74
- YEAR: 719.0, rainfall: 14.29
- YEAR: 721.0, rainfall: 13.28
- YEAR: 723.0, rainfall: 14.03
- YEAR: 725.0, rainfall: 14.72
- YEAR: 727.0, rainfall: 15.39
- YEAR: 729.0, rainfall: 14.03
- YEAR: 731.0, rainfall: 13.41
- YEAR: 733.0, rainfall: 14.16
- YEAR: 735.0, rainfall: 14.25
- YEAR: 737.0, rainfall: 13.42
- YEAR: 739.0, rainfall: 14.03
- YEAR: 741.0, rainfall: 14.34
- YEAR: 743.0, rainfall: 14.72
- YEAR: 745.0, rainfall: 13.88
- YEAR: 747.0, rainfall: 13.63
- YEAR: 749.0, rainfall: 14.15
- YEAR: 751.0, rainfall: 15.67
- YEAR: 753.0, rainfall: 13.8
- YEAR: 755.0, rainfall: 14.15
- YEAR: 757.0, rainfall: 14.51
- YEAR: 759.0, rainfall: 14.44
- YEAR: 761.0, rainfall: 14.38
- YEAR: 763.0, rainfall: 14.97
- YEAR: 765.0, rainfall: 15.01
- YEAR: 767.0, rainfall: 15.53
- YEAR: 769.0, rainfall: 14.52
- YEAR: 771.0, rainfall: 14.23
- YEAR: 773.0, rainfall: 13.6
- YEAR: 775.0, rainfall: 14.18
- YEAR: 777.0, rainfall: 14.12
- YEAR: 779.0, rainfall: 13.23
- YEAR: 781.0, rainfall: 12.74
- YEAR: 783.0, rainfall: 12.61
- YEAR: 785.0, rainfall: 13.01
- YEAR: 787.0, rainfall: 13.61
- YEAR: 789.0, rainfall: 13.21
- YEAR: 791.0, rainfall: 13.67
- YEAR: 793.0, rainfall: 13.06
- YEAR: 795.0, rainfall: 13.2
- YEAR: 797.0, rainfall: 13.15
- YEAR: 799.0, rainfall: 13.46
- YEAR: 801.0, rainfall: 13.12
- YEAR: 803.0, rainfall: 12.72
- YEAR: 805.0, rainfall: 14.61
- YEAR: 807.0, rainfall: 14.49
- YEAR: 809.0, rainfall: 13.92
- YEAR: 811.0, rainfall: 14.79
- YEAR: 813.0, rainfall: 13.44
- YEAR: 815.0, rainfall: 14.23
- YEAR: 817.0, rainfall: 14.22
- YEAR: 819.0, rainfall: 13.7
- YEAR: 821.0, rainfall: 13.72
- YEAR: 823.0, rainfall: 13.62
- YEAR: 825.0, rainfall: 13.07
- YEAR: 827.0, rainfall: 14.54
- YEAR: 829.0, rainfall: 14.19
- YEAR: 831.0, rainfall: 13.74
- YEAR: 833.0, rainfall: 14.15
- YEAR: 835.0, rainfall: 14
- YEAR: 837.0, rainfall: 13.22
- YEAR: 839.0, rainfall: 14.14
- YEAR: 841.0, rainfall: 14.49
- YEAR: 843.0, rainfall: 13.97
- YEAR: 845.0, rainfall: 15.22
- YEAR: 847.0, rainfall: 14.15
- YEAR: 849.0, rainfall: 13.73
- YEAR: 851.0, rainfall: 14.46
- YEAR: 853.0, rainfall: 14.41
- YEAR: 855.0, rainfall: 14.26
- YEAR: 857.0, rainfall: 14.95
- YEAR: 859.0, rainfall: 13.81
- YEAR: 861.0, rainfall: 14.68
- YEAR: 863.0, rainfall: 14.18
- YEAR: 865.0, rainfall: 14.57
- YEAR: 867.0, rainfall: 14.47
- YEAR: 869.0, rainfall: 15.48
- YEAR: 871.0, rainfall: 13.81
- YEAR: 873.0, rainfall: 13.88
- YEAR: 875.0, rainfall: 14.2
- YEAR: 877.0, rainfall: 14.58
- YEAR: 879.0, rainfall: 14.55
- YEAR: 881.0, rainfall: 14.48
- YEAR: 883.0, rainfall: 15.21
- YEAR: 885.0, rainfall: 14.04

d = -20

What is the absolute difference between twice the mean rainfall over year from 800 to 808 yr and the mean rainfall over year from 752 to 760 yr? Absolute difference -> 13.2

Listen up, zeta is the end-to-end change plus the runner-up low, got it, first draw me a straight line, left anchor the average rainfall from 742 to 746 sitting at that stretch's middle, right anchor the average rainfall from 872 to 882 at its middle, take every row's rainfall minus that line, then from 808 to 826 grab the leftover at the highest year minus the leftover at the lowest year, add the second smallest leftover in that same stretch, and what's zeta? -1.7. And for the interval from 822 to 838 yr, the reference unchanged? -1.5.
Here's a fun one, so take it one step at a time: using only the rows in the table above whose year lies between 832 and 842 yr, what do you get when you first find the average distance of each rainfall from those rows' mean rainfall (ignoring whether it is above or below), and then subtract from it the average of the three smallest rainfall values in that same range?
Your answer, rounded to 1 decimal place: -13.5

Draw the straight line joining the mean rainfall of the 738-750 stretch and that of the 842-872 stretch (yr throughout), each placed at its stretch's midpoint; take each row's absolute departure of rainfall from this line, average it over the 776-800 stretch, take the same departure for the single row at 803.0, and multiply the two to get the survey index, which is 1.5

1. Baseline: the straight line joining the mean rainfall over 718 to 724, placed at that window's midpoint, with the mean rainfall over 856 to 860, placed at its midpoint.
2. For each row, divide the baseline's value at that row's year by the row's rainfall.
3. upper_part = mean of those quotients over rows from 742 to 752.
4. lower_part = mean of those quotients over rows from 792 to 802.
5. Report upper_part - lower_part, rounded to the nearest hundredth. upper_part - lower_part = -0.10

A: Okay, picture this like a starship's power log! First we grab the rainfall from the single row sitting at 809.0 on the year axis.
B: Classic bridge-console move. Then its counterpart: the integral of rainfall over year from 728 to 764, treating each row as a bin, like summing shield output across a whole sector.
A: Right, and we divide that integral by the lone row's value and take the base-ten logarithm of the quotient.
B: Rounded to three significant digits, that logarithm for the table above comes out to 1.57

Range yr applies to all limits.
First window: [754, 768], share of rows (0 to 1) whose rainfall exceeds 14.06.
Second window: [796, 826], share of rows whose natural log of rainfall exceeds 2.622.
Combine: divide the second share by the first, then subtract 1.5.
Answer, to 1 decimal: -1.1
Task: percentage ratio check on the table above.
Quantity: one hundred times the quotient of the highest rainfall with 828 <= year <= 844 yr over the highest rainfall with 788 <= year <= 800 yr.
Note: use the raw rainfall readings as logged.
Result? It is 106.0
